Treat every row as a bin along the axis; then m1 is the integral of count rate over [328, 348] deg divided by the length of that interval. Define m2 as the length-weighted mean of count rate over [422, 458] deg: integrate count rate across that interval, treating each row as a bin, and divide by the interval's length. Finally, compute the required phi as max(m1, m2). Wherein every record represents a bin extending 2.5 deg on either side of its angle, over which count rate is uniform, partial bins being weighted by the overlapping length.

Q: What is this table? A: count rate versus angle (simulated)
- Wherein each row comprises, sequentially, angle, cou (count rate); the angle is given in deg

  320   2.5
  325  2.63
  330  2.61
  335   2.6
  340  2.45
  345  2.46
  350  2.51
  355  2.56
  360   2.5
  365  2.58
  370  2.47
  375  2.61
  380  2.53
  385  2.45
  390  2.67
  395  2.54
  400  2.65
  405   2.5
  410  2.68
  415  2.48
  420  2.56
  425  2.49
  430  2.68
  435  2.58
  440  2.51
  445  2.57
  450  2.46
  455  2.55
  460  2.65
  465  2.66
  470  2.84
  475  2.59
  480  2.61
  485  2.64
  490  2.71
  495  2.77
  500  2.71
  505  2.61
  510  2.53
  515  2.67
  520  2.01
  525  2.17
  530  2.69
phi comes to 2.55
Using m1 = 2.53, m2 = 2.55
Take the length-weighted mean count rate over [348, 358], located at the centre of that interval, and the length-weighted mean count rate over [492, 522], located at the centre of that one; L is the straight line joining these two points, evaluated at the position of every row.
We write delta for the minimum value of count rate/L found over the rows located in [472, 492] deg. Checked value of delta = 1.013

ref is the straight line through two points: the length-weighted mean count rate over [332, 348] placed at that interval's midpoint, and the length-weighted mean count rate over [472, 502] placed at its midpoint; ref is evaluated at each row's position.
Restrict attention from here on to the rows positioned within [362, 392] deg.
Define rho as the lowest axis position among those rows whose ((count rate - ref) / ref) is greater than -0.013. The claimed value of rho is 365 deg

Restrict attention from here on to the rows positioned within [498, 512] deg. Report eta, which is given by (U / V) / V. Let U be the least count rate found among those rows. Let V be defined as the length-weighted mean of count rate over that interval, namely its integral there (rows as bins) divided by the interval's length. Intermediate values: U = 2.53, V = 2.62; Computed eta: 0.370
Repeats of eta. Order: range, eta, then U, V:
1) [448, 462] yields 0.377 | 2.46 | 2.55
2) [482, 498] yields 0.361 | 2.64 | 2.70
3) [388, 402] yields 0.371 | 2.54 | 2.62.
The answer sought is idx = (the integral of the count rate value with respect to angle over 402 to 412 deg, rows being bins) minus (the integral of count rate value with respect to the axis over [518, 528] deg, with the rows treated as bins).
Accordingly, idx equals 4.6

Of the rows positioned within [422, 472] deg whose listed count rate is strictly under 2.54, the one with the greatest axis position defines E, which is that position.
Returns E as 450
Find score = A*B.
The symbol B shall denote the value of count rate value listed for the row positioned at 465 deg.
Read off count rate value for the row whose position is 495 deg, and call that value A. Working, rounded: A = 2.77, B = 2.66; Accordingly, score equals 7.4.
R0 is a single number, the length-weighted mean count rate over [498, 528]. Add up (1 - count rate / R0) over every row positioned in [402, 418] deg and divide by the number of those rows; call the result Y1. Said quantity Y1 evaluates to -0.042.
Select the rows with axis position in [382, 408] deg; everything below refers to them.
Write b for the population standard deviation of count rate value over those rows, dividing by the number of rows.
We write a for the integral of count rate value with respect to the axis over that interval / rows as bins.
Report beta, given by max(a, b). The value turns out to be 66.7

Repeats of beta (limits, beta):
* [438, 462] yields 61.1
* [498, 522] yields 60.3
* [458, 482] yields 64.1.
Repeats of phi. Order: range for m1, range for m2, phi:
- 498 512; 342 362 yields 2.62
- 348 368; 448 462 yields 2.55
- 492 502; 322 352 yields 2.74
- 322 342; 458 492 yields 2.67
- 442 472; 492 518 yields 2.65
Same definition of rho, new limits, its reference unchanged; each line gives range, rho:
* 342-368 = 350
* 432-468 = 460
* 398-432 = 400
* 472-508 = 485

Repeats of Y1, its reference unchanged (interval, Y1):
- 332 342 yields -0.031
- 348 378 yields -0.036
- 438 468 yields -0.048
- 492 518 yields -0.085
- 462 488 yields -0.089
